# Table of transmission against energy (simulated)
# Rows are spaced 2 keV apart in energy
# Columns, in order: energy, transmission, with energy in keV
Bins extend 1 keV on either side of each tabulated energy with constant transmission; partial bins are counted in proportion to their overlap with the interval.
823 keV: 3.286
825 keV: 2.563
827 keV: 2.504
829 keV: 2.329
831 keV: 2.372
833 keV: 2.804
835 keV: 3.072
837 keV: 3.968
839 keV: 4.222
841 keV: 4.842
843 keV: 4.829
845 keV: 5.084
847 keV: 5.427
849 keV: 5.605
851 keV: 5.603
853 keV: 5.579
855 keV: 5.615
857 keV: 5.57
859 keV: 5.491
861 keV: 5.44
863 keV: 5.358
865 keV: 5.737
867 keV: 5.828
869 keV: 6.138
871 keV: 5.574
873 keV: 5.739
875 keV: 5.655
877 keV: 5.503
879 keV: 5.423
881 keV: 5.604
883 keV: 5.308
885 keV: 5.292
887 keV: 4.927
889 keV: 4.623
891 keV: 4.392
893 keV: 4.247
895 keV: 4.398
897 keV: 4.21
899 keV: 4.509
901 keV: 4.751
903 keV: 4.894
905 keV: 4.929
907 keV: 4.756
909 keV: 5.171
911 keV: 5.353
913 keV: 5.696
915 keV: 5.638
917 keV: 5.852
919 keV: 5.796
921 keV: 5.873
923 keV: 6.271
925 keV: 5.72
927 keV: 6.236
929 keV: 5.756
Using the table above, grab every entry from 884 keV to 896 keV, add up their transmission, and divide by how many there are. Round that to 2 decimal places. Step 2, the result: 4.65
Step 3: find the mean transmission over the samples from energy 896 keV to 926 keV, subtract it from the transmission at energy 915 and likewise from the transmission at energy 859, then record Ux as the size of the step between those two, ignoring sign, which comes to 0.15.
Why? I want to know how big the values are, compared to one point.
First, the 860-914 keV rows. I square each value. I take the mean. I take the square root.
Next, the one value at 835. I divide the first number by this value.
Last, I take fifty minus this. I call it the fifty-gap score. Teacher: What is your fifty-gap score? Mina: 48.3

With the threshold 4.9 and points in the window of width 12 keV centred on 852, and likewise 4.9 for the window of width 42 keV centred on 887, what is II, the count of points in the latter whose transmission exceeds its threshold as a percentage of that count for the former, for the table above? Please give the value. 200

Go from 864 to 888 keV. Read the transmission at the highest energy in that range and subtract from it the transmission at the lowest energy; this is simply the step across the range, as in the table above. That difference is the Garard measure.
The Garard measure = -0.8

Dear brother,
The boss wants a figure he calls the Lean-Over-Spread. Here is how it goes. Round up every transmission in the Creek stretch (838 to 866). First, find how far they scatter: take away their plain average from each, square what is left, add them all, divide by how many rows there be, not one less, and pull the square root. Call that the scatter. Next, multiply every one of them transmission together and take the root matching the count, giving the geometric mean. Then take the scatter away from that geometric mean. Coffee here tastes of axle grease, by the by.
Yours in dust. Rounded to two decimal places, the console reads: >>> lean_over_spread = 4.89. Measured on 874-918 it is 4.52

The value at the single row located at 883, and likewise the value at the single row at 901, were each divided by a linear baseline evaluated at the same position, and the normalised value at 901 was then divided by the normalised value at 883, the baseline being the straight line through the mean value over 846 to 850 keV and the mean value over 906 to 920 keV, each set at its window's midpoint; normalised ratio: 0.90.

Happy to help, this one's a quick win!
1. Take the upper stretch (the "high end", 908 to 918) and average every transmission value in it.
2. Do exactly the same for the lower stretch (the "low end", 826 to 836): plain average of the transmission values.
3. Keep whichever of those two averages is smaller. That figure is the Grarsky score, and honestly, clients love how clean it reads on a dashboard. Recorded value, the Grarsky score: 2.6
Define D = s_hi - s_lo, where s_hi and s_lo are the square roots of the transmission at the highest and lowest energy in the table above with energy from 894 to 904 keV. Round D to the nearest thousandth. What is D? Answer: 0.115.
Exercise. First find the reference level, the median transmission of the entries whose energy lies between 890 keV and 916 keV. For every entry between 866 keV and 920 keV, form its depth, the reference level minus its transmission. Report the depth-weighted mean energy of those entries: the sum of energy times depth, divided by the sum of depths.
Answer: 888.9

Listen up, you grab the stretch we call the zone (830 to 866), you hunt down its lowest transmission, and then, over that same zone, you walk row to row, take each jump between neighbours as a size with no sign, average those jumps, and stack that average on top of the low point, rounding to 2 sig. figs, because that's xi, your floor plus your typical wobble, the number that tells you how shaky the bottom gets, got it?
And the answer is 2.6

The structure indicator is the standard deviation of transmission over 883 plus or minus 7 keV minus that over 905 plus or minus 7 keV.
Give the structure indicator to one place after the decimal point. 0.1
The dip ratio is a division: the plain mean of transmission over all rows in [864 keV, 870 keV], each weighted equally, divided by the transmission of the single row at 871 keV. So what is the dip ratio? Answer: 1.06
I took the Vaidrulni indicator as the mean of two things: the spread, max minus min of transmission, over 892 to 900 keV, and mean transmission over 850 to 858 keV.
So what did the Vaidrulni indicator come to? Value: 2.95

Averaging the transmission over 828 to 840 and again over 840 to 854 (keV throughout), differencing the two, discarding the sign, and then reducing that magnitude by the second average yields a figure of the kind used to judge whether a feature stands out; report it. -3.1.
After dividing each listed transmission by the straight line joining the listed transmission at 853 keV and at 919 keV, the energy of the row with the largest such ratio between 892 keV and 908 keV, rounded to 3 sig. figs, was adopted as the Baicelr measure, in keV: 905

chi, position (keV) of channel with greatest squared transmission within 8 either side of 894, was 887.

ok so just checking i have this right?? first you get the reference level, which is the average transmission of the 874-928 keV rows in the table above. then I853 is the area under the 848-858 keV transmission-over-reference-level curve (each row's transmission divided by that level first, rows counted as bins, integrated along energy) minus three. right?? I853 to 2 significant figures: 7.7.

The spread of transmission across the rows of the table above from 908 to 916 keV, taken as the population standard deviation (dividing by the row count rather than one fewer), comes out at 0.21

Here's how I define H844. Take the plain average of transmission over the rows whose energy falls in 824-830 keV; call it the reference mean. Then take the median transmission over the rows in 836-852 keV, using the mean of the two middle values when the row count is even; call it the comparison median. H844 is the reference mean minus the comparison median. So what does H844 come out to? -2.5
